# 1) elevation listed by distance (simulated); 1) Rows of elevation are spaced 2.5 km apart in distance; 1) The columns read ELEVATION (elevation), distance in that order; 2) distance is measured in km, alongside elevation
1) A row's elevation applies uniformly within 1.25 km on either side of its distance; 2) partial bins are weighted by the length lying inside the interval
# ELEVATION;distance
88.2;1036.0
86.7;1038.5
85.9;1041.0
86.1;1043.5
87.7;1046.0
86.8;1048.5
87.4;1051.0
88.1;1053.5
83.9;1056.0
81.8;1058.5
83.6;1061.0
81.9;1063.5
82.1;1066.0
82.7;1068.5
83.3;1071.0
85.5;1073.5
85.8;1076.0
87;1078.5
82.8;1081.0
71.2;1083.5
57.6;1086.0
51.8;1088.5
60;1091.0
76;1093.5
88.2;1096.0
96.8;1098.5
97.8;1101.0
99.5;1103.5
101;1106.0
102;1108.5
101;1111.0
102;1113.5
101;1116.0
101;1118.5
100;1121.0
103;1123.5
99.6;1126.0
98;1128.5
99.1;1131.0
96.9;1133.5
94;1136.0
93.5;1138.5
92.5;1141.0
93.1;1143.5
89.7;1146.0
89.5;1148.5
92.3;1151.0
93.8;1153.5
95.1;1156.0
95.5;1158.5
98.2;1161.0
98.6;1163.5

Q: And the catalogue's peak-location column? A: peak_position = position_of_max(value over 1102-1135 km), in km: 1123.5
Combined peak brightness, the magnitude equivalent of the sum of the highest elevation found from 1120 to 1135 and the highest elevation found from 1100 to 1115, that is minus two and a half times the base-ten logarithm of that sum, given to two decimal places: -5.78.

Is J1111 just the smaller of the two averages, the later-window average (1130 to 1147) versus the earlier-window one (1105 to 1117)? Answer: 94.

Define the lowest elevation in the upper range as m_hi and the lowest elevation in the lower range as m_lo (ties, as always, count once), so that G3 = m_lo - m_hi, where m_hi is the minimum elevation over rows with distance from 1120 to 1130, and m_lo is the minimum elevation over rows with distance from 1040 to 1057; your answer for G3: -14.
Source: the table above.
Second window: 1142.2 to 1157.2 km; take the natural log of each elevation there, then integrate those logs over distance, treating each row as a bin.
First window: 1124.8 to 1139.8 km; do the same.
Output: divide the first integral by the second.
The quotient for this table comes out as 1.01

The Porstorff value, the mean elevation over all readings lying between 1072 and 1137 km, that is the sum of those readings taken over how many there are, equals 90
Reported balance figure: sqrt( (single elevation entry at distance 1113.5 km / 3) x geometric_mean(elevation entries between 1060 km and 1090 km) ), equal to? 51.2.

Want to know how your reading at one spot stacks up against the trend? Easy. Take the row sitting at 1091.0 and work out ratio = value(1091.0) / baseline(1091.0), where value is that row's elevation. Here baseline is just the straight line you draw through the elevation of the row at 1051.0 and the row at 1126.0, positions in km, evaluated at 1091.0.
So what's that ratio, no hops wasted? 0.64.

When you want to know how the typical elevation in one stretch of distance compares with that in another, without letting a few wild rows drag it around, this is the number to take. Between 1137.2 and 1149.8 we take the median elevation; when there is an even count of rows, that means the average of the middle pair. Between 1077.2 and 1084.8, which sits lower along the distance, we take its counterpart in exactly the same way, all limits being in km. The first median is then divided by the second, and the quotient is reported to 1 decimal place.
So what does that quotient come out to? 1.1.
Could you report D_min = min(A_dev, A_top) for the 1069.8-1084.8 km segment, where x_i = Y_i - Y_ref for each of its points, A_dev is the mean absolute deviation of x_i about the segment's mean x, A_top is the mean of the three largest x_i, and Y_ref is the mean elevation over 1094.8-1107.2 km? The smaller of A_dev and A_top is -11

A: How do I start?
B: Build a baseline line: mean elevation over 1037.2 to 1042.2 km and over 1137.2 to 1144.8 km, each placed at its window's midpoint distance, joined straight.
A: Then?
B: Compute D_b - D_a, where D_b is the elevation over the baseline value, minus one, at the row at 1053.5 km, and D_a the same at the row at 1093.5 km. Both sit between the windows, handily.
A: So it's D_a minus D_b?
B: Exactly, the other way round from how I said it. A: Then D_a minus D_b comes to -0.16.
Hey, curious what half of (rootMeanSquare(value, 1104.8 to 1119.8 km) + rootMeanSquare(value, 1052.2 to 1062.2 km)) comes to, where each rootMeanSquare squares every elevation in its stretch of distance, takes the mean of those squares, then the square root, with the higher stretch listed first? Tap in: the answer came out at 93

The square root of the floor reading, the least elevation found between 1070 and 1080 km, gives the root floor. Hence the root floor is 9.1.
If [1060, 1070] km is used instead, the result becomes 9.0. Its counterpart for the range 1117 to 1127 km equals 10.0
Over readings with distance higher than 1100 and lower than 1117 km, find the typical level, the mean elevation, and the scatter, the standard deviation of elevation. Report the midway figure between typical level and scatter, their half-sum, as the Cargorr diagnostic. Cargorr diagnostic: 51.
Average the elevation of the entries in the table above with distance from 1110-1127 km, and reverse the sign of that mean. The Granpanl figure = -101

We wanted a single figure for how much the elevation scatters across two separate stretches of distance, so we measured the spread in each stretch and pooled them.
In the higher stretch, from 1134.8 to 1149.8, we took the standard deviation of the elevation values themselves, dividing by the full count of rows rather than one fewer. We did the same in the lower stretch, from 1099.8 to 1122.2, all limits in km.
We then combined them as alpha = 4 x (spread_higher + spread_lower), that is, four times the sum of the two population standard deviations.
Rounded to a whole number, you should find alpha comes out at 12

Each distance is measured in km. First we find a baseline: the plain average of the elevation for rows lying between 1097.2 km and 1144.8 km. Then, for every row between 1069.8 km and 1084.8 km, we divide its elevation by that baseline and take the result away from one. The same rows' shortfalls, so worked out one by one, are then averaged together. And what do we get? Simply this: 0.16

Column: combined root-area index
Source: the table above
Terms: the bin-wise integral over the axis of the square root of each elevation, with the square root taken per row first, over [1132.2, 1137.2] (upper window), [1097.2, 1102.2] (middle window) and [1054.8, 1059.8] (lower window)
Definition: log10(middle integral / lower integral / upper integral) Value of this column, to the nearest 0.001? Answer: -1.654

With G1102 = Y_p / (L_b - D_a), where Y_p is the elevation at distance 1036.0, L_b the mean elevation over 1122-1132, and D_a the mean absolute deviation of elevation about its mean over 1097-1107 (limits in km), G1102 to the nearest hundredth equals 0.90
